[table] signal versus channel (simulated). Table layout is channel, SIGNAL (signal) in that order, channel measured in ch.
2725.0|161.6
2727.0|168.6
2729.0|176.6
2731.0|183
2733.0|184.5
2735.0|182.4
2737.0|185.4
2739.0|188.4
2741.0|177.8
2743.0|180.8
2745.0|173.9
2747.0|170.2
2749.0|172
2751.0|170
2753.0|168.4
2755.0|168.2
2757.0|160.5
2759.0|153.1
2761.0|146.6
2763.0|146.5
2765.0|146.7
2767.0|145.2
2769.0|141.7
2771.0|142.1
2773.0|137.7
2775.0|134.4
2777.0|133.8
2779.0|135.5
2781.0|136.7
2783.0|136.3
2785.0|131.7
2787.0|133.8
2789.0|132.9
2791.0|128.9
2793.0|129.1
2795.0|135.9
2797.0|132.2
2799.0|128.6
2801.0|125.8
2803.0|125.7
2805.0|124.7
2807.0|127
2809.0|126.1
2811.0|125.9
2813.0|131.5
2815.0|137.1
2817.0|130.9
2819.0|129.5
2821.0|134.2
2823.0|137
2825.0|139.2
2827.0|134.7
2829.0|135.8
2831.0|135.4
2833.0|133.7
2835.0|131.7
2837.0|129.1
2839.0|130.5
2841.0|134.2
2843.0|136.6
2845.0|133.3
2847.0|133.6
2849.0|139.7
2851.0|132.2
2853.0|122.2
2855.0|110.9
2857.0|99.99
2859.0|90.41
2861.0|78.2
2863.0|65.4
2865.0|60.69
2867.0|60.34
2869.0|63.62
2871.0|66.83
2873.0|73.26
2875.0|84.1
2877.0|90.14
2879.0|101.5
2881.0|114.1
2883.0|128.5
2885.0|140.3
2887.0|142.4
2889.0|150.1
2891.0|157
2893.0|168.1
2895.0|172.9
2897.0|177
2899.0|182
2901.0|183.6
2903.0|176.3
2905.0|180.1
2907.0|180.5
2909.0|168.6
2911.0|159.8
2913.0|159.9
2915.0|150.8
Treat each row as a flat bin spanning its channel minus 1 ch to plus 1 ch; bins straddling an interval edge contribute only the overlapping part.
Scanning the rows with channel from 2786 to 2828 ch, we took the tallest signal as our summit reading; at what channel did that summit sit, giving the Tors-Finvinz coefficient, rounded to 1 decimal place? 2825.0 ch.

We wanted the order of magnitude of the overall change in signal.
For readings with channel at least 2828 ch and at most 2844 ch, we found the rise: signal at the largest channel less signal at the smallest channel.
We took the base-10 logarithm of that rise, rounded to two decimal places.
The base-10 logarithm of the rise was -0.10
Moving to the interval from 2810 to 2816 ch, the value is 1.05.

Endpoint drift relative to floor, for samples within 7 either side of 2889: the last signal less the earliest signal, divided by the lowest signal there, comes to 0.35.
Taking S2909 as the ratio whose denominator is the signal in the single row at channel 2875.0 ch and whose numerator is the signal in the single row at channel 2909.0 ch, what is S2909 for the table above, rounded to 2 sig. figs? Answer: 2.0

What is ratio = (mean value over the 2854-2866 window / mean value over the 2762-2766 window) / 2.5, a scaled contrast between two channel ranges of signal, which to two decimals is 0.23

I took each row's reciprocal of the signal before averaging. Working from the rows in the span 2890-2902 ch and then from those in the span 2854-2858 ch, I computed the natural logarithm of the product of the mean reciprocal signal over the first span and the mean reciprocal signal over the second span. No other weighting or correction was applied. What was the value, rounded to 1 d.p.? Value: -9.8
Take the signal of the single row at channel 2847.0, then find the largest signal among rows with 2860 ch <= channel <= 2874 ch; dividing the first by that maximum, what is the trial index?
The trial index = 1.7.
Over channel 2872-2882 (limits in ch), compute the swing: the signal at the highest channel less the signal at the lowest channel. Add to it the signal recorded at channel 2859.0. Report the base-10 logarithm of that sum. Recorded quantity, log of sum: 2.12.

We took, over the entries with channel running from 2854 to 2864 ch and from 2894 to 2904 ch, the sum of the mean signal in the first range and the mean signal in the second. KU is 267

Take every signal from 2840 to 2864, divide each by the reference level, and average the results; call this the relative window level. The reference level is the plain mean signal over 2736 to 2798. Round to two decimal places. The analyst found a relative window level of 0.76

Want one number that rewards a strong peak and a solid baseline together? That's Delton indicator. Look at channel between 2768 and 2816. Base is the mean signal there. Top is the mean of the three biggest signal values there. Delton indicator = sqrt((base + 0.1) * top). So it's 136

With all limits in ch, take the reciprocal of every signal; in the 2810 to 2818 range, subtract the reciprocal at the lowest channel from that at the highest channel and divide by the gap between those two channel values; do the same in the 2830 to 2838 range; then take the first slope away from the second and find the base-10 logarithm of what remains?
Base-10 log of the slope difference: -3.96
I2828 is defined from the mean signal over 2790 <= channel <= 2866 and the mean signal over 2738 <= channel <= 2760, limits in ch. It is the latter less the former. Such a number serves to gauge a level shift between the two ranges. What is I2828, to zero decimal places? 47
